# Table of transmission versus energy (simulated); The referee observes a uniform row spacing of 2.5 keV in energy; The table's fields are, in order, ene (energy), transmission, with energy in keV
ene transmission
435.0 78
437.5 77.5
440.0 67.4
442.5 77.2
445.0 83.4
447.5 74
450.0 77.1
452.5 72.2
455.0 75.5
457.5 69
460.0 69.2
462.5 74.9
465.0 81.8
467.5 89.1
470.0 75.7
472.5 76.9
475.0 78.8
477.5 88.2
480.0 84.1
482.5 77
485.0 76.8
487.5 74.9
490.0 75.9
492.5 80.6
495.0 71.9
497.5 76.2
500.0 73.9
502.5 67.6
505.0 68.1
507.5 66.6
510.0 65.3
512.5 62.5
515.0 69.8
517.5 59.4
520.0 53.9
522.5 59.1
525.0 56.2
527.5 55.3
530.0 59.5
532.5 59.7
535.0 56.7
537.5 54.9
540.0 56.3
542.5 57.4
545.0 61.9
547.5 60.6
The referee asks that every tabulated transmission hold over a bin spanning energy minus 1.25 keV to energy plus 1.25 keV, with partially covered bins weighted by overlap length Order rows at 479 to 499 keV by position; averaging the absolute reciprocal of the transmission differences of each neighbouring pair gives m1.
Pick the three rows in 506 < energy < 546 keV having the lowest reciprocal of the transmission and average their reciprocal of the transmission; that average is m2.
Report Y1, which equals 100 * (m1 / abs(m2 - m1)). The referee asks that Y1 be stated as 4.7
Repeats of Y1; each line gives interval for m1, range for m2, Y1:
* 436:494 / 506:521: 6.4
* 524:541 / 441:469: 5.3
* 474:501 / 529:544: 4.3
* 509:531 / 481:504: 11.6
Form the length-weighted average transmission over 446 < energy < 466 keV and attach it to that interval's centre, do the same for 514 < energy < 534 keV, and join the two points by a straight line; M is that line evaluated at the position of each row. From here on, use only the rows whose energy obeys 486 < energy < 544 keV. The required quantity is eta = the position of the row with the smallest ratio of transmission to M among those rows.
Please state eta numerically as 520.0 keV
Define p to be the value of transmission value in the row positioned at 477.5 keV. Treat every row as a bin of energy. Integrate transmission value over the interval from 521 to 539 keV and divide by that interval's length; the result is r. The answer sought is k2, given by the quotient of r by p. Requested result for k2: 0.65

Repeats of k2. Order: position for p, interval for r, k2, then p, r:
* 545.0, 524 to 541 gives 0.92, 61.9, 57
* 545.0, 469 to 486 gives 1.29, 61.9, 80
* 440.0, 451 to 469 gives 1.13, 67.4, 76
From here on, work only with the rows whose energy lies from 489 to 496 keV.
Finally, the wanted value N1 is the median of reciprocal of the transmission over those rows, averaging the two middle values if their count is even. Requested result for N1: 0.0132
